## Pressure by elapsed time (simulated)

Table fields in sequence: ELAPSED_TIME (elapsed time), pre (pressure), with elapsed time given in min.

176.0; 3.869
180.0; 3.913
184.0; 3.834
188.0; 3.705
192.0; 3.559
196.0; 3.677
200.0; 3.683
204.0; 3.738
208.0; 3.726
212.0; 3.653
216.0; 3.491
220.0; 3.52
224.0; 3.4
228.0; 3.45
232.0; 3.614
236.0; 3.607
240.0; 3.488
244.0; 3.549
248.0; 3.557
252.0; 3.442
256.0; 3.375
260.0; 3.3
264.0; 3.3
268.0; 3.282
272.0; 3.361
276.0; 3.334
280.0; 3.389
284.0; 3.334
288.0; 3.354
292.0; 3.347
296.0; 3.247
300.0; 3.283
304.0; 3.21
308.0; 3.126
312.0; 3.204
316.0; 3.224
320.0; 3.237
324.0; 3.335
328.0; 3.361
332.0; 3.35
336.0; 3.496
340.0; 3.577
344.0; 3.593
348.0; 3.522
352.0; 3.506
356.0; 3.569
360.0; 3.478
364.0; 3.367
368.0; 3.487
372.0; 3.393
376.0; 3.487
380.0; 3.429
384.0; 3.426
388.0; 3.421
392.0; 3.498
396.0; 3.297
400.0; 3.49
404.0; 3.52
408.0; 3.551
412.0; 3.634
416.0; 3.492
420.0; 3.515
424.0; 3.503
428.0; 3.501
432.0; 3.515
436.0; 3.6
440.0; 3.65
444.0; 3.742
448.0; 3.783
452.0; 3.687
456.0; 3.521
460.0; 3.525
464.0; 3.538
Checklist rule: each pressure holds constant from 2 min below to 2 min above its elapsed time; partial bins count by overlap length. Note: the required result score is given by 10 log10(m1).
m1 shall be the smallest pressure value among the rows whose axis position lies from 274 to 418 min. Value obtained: 4.95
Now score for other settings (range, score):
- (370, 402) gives 5.18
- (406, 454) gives 5.43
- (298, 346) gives 4.95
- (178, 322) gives 4.95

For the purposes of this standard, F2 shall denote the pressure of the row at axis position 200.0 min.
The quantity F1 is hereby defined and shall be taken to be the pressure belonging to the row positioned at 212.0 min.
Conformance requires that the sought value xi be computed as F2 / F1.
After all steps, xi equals 1.01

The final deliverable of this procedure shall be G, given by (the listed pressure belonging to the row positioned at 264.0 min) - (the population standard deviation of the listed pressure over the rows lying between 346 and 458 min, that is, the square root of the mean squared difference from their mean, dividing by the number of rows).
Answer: 3.19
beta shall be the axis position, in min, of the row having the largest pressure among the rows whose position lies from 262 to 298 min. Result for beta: 280.0 min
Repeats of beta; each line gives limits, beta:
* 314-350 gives 344.0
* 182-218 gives 184.0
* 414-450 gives 448.0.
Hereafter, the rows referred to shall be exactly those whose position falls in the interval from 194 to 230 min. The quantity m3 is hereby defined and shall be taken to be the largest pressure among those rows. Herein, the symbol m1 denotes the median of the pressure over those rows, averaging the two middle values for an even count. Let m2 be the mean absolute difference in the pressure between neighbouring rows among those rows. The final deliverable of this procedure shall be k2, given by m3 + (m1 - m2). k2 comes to 7.33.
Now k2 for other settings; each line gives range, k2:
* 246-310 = 6.84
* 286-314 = 6.54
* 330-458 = 7.21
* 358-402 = 6.83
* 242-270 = 6.88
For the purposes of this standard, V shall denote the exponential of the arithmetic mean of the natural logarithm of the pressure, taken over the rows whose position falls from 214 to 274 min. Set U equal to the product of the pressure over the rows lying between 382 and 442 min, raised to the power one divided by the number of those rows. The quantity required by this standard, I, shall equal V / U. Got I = 0.98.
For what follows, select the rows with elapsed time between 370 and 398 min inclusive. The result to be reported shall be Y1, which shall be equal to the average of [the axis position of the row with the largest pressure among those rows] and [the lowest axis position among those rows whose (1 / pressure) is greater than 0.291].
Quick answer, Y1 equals 382 min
